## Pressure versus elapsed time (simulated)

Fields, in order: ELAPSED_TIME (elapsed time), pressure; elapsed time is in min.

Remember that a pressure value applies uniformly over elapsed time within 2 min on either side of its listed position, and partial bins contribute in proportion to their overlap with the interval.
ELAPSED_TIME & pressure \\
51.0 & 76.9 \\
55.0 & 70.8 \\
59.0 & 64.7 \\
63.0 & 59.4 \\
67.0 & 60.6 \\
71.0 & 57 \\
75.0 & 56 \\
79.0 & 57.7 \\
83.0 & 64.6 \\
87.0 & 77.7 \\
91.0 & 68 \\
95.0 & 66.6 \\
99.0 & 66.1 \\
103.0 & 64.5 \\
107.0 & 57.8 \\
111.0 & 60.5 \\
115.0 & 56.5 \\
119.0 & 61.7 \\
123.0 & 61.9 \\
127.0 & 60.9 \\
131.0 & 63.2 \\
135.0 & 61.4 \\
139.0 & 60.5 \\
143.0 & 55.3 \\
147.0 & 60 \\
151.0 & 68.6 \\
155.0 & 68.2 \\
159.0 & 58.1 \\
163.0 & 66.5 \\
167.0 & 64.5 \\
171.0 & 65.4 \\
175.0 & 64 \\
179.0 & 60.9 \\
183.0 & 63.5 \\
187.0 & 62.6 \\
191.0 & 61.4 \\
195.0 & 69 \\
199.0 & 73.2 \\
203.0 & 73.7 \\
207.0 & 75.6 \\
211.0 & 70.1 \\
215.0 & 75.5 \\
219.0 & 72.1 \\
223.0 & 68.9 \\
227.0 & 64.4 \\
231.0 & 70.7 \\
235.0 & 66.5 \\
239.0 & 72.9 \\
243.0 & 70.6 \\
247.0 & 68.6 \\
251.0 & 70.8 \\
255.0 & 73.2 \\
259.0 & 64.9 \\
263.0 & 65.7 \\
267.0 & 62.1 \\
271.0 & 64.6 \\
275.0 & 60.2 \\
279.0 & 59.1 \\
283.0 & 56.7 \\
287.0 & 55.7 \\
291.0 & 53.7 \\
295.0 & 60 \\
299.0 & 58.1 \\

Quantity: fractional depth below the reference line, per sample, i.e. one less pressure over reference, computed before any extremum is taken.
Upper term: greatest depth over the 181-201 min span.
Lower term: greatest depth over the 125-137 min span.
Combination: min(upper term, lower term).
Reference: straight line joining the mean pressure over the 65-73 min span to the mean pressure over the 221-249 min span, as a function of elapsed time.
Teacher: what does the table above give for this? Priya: 0.023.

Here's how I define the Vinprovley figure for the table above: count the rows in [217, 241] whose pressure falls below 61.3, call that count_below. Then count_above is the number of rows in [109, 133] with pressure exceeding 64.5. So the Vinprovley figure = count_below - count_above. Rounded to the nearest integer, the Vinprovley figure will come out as 0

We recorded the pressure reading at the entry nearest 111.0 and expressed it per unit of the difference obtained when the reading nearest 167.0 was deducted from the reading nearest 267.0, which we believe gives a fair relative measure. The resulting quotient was -25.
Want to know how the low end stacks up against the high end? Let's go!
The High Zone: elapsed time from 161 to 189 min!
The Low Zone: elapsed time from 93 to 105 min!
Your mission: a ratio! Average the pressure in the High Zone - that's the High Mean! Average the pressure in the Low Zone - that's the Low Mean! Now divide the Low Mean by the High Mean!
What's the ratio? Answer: 1.03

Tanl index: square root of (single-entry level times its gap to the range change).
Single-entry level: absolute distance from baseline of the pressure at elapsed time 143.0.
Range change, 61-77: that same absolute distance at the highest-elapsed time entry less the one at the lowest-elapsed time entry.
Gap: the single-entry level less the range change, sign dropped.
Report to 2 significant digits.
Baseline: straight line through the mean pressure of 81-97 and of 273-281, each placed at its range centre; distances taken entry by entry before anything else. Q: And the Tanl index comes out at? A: 9.7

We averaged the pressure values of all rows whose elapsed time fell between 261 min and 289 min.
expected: 61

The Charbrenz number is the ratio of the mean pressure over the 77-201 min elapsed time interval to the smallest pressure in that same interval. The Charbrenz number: 1.15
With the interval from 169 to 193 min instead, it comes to 1.03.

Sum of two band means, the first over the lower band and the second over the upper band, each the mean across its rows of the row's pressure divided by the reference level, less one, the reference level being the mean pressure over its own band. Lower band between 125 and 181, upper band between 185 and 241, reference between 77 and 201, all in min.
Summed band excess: 0.083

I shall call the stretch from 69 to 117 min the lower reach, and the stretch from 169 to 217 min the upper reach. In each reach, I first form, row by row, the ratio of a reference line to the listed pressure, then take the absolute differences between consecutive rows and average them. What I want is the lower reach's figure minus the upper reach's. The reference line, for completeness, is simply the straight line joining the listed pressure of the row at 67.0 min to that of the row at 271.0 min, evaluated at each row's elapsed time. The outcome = 0.0224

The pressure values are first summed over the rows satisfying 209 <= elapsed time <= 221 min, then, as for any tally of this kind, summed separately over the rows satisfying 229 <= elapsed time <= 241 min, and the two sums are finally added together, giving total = 428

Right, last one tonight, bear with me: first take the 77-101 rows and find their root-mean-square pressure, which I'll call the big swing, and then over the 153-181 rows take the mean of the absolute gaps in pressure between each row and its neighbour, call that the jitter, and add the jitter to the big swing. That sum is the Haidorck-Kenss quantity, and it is 71.4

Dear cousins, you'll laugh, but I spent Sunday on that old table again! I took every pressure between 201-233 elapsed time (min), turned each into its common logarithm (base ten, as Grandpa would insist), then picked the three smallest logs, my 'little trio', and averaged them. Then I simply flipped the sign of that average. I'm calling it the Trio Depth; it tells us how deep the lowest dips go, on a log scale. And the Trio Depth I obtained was -1.831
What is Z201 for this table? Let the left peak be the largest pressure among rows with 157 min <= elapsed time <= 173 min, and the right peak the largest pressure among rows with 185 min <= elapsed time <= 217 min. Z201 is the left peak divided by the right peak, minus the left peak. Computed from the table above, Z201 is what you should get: -66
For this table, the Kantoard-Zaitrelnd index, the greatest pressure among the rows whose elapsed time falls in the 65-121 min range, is 77.7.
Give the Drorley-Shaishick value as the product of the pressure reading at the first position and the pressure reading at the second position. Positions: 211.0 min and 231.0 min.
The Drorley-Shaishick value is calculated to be 4956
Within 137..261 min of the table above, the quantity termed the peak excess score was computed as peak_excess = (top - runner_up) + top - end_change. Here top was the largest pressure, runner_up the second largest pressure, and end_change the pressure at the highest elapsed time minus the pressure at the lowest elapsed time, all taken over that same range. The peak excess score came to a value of 71.3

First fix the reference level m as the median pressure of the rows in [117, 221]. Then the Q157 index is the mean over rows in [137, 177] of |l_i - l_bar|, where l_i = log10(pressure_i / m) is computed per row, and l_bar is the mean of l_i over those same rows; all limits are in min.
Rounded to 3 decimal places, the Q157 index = 0.026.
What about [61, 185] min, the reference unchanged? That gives 0.025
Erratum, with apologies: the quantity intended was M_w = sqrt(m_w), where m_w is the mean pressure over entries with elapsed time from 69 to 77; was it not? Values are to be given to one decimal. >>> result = 7.5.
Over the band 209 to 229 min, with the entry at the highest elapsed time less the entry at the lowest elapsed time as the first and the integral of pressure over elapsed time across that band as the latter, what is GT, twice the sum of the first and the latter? 2797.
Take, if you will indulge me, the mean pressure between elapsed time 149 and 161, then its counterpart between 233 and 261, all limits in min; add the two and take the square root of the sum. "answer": 11.6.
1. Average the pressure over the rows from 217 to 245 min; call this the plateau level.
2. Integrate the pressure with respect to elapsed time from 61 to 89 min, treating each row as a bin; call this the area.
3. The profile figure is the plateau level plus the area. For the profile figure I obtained 1801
